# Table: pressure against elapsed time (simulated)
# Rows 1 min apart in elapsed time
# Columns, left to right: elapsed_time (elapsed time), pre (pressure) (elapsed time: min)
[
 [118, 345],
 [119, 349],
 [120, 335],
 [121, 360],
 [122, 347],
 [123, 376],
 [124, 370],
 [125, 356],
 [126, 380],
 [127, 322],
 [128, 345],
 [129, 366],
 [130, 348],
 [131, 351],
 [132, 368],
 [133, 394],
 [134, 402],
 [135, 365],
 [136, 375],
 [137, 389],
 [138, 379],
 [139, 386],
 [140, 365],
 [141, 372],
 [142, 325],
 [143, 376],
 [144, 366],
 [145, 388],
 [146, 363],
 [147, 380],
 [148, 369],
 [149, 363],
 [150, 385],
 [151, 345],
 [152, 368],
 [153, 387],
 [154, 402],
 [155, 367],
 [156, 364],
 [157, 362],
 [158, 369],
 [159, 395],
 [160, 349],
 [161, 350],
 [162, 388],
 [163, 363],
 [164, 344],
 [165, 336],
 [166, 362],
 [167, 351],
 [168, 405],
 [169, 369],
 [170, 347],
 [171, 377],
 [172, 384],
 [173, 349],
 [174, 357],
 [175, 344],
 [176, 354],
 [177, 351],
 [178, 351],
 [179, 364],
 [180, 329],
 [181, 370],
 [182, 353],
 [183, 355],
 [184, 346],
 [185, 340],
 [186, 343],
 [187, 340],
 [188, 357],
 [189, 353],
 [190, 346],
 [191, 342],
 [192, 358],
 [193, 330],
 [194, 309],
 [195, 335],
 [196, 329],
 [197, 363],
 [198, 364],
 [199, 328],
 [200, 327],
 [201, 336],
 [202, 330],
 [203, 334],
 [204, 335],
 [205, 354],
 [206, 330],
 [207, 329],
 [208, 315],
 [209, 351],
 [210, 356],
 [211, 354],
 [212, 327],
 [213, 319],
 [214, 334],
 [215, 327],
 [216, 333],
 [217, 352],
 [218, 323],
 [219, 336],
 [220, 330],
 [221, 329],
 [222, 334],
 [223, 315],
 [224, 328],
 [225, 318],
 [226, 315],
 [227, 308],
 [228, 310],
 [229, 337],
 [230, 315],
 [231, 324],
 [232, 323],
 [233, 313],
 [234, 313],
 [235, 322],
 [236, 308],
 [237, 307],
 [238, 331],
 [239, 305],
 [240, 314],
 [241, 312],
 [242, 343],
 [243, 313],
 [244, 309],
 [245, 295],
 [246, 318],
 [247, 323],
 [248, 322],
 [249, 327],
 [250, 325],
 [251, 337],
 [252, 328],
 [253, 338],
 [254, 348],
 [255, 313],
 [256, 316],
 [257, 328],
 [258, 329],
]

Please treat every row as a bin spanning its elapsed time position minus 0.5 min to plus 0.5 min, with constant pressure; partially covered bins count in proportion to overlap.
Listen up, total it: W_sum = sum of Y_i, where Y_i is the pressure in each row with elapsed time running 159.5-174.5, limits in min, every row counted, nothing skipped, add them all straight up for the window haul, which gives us 5431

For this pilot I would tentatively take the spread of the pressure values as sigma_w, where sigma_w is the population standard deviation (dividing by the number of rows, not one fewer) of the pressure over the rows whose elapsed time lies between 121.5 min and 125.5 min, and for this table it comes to 11.4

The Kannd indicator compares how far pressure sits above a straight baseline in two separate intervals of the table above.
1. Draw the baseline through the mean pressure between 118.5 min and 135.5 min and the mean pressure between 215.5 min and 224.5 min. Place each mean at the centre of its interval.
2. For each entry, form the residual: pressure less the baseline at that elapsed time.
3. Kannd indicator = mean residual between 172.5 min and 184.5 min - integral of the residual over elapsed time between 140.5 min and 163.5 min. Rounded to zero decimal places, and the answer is -373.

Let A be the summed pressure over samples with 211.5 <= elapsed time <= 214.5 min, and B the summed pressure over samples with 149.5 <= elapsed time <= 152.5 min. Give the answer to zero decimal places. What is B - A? 118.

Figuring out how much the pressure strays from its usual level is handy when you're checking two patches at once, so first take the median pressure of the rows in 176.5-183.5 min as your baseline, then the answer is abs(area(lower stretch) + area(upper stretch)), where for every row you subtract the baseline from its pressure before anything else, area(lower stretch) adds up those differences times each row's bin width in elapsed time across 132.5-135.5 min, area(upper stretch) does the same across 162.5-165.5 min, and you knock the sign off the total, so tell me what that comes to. 86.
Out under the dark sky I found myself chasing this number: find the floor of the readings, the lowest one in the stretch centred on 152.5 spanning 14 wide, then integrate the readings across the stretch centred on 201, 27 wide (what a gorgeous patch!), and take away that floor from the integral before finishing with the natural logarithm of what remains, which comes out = 9.1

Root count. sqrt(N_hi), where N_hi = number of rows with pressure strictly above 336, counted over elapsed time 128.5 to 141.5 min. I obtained 3.6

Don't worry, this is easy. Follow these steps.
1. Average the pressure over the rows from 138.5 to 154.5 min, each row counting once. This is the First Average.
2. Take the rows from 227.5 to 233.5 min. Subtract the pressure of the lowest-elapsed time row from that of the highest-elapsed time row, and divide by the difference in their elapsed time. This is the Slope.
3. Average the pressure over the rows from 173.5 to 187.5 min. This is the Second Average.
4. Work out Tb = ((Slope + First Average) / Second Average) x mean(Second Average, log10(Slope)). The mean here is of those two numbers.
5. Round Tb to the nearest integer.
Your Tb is 186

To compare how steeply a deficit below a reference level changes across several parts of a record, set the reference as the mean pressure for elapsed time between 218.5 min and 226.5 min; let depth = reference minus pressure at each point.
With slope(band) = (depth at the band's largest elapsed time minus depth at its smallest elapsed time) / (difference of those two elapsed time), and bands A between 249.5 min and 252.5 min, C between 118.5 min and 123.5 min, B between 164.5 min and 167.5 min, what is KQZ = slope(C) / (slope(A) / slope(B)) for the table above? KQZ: -34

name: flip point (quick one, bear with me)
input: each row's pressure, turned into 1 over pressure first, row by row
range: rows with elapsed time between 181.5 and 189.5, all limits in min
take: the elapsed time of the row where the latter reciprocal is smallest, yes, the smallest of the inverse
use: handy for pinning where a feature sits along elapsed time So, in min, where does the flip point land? 188 min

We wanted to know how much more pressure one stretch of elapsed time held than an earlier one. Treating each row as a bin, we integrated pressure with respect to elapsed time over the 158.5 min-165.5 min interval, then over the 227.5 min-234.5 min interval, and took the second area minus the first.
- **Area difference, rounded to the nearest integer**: -290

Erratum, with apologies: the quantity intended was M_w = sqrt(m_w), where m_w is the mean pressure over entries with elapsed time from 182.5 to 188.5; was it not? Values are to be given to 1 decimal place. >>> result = 18.6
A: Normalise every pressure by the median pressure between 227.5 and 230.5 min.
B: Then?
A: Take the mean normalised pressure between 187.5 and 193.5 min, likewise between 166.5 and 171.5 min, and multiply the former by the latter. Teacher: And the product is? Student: 1.296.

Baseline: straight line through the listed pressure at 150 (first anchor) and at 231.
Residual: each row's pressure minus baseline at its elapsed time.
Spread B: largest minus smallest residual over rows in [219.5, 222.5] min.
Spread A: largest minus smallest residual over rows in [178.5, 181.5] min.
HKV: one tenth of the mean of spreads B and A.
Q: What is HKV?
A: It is 2.4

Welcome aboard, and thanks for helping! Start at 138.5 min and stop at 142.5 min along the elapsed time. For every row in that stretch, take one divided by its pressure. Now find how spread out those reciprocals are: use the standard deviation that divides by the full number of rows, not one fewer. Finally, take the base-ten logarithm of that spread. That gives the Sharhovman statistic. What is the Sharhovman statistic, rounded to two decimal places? -3.74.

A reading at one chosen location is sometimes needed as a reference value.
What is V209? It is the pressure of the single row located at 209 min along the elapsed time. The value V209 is 351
